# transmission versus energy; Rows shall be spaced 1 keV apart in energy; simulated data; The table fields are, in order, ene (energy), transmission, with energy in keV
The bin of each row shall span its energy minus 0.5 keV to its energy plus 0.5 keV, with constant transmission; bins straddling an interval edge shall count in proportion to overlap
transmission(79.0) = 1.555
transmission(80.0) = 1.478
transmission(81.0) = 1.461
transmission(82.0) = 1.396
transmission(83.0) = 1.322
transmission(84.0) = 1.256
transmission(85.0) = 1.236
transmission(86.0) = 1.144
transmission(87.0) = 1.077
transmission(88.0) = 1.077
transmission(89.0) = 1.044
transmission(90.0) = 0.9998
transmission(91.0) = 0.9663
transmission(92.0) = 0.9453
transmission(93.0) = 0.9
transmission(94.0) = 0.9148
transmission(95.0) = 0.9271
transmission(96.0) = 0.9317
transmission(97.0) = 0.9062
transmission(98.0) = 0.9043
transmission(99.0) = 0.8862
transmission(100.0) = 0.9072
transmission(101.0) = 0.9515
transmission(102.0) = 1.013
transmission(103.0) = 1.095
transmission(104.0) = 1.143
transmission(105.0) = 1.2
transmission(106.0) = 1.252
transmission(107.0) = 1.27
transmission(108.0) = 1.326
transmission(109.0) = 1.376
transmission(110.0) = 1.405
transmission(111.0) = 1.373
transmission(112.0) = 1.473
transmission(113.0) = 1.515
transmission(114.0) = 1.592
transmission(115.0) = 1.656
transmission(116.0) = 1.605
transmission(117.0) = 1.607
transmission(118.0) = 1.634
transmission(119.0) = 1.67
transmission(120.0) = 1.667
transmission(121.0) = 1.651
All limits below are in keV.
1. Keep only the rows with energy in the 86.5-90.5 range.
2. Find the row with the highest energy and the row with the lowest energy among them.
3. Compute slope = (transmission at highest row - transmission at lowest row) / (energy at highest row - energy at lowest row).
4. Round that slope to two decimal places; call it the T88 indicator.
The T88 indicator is -0.03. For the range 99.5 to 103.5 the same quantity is 0.06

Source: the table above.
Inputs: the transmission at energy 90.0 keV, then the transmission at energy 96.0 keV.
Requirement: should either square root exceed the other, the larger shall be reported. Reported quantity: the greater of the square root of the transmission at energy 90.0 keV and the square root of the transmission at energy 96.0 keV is 1.00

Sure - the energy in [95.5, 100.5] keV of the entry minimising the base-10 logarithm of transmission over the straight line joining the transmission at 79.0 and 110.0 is 99.0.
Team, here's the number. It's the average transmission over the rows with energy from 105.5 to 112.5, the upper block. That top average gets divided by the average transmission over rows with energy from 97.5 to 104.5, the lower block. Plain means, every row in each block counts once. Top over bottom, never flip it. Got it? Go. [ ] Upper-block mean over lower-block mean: 1.4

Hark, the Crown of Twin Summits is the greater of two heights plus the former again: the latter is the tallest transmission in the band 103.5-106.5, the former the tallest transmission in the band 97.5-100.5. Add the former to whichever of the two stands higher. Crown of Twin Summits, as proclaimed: 2.2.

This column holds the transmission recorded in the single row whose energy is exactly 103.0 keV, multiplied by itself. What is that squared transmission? 1.2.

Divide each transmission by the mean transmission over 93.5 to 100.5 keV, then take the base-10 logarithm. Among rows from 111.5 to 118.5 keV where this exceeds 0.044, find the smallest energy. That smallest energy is 112.0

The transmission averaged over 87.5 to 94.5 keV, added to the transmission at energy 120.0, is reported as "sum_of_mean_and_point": 2.6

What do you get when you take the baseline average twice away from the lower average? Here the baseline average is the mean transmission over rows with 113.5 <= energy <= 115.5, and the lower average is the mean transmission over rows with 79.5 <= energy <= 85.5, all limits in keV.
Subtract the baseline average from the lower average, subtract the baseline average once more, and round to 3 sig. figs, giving -1.89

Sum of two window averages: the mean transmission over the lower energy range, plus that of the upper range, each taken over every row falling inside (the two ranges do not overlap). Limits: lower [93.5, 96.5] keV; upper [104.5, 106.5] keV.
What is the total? 2.15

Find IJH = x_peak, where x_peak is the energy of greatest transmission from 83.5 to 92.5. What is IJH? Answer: 84.0 keV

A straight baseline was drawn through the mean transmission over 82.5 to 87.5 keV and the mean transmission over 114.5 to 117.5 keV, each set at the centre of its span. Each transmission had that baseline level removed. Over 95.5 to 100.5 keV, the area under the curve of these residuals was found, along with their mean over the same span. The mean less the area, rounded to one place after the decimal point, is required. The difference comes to 1.9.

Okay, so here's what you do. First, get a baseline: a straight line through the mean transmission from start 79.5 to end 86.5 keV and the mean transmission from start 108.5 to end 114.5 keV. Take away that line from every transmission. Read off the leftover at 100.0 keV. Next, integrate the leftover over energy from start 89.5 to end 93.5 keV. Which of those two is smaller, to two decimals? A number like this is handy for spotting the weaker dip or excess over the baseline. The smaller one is -1.65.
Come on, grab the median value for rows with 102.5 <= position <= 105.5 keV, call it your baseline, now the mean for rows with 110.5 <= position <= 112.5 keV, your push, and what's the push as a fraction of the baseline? 1.2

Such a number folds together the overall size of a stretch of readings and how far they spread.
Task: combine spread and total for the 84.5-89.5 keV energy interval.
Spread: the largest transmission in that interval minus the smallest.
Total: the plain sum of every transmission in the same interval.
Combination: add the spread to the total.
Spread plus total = 5.8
